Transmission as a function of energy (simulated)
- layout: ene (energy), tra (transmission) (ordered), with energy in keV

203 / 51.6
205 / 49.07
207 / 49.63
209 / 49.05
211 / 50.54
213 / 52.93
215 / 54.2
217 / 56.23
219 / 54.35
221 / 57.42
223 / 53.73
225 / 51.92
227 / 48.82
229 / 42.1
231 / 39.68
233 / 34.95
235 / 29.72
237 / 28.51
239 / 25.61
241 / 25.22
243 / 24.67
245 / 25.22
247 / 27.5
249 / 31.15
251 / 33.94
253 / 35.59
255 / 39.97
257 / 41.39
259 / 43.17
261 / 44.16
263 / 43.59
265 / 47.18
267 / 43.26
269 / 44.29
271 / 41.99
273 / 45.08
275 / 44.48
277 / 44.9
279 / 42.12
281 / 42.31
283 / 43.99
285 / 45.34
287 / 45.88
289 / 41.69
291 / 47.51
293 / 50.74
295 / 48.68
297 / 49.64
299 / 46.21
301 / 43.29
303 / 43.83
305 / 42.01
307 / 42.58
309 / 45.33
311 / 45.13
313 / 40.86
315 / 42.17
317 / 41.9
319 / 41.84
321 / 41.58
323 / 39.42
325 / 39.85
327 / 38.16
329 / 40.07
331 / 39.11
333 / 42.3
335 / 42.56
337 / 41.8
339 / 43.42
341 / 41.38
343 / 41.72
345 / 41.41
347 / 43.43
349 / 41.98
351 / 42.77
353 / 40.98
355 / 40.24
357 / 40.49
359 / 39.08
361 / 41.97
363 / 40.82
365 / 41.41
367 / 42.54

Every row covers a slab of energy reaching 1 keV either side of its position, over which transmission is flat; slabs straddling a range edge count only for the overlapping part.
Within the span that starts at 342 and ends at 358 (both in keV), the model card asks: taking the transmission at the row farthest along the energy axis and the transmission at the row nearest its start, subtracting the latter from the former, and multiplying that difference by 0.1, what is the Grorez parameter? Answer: -0.12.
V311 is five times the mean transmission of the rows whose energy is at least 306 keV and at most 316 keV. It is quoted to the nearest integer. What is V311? 216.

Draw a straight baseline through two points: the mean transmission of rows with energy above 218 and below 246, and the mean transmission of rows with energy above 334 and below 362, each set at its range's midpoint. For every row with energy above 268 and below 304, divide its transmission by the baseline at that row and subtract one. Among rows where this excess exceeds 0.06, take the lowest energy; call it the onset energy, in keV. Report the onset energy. 269 keV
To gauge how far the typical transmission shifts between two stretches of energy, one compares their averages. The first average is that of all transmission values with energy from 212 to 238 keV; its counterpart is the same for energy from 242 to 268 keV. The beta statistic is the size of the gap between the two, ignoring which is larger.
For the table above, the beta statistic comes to 9.5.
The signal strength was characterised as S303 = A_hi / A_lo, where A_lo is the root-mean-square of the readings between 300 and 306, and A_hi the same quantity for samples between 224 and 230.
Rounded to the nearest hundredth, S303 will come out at 1.11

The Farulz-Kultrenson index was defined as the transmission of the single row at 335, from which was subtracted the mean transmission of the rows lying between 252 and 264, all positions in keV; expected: 1.2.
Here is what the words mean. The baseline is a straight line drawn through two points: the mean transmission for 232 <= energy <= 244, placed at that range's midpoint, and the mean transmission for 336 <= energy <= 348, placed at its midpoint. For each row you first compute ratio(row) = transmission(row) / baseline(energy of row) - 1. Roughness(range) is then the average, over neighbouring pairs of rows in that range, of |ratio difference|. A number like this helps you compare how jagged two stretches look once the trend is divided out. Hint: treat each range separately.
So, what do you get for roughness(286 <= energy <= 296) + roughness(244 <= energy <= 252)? 0.198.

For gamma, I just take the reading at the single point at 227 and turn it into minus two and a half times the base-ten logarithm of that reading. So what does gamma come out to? -4.22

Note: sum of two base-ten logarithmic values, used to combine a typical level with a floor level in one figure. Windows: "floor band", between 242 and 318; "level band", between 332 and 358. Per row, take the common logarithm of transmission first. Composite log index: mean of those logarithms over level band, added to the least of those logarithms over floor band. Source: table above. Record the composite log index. 3.01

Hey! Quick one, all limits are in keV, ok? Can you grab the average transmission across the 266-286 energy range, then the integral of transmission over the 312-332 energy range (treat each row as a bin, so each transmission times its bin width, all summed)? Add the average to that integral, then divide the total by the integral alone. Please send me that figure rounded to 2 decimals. 1.05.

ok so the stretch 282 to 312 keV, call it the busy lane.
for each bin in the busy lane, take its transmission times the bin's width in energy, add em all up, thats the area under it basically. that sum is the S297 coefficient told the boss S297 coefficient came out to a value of 1364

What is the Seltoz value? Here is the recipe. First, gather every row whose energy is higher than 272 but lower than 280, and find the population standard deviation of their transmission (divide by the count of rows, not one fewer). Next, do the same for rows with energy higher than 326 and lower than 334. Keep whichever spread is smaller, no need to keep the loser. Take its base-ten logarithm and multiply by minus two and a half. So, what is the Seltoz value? -0.2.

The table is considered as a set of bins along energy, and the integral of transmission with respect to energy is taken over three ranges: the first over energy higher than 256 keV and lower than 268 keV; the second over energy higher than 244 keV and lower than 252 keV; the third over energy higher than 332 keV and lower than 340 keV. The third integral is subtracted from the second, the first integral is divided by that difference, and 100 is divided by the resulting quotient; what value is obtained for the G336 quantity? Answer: -20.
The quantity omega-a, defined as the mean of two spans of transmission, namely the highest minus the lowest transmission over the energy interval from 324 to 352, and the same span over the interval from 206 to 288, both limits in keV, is 19.0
